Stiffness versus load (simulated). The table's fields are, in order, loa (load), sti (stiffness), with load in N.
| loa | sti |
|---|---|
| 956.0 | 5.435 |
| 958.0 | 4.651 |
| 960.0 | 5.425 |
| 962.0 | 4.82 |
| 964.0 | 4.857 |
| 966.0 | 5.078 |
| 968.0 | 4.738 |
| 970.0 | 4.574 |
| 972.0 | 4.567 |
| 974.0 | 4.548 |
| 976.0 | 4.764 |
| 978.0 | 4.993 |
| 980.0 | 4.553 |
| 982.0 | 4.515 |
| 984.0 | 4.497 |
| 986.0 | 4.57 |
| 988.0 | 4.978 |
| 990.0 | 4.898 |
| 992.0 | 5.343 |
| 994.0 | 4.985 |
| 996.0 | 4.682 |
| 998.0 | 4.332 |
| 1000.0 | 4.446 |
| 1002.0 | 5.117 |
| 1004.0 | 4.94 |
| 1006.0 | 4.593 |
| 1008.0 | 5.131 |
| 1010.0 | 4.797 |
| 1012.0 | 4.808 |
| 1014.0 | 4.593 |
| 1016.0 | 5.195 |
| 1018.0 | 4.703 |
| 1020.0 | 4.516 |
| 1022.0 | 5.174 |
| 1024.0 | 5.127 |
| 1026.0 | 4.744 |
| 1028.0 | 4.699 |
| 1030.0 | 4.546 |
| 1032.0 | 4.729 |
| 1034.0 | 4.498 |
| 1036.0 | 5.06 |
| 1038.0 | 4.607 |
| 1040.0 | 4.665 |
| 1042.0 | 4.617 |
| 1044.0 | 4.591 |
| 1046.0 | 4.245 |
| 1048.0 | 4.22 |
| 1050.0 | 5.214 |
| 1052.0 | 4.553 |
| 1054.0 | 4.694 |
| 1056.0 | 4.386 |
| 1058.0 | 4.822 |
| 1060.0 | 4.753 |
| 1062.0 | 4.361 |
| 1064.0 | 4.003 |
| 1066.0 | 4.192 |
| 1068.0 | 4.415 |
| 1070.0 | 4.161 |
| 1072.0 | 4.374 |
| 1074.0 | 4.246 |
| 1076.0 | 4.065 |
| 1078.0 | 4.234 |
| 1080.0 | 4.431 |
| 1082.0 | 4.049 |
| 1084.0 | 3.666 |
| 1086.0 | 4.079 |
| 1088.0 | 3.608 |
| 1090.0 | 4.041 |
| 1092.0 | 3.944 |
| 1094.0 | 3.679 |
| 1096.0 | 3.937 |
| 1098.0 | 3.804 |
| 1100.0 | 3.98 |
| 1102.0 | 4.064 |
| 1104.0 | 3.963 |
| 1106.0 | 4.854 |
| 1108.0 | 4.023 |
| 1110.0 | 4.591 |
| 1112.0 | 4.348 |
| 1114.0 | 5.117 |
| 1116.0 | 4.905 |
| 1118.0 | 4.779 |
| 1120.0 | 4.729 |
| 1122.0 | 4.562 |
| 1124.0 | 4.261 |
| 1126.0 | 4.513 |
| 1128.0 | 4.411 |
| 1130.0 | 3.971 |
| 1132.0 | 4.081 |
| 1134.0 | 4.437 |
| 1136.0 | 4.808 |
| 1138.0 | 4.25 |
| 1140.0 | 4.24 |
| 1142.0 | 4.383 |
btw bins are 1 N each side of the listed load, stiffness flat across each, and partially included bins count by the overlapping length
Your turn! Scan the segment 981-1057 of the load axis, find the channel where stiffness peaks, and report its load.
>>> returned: 992.0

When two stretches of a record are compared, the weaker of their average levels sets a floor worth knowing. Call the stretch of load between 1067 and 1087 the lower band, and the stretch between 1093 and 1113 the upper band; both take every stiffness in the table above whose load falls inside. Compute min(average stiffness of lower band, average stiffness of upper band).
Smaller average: 4.12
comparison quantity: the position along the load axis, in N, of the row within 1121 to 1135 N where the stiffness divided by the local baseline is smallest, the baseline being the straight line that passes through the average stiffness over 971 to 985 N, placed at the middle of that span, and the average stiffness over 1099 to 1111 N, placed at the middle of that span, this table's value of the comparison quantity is 1130.0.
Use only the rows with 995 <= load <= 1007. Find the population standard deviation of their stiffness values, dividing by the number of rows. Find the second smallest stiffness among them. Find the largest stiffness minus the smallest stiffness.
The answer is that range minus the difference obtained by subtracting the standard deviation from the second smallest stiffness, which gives -3.4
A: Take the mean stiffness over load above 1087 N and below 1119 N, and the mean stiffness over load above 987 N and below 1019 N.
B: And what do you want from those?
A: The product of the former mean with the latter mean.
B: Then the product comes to 20.5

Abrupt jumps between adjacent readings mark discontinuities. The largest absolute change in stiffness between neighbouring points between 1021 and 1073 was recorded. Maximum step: 1.0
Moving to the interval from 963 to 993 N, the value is 0.4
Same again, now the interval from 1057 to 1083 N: 0.4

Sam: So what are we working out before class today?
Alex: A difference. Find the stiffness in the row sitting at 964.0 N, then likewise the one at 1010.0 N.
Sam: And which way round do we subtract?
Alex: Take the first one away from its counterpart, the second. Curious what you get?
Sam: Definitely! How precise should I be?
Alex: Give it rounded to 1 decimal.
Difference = -0.1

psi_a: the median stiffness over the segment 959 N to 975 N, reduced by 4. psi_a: 0.78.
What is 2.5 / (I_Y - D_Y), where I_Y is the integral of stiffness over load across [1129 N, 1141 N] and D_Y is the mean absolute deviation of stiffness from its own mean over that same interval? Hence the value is 0.049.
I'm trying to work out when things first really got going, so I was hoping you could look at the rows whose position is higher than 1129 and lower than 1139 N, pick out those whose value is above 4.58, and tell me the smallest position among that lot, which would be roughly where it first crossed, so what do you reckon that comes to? 1136.0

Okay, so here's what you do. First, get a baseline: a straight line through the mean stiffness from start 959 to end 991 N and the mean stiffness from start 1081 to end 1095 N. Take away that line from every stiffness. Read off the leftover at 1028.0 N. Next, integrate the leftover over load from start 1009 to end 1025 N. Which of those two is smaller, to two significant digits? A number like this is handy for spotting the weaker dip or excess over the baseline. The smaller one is 0.35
